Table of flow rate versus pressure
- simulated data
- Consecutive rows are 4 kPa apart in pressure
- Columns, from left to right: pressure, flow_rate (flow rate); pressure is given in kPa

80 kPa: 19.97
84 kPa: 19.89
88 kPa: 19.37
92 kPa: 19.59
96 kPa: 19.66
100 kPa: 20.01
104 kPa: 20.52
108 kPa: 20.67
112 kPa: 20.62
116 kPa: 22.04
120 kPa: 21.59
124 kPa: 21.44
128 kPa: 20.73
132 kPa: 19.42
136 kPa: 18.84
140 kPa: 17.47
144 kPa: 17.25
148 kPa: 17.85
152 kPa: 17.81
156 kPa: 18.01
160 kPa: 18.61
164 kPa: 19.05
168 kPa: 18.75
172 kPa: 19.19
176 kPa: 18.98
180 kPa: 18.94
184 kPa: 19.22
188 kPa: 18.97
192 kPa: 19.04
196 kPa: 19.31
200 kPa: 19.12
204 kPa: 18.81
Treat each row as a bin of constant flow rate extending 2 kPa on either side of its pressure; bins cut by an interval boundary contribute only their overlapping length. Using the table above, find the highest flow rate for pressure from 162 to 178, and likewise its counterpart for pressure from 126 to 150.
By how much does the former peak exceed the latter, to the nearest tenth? -1.5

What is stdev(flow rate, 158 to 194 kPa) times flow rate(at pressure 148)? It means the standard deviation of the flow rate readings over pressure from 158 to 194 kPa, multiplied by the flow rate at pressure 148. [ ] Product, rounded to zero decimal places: 3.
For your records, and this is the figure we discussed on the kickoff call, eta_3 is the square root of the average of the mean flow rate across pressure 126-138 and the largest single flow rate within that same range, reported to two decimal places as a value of 4.49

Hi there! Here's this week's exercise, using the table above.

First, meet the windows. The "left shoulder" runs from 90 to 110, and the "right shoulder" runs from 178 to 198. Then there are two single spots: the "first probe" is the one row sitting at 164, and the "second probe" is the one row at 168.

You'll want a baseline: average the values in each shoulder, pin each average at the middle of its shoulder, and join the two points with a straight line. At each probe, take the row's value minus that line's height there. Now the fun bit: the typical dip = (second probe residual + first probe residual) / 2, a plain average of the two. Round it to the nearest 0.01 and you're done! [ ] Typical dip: -0.44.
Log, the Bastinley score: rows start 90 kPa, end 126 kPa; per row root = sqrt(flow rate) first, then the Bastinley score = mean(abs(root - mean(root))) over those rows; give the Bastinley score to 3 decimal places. 0.074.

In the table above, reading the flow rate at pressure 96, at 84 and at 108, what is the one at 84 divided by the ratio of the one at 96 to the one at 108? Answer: 20.9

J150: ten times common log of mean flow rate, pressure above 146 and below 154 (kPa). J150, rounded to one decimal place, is 12.5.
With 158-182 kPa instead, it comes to 12.8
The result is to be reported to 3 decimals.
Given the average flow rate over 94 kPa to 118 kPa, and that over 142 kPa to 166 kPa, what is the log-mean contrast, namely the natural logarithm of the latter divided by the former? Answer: -0.129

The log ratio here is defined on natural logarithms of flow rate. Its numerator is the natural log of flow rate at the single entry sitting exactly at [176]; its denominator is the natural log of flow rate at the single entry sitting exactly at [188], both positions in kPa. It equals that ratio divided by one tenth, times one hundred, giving 1000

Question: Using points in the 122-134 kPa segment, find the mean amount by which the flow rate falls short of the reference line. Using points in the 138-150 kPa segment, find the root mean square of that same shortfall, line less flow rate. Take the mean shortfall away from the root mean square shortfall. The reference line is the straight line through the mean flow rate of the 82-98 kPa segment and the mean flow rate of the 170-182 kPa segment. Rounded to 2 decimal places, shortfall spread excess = 2.92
